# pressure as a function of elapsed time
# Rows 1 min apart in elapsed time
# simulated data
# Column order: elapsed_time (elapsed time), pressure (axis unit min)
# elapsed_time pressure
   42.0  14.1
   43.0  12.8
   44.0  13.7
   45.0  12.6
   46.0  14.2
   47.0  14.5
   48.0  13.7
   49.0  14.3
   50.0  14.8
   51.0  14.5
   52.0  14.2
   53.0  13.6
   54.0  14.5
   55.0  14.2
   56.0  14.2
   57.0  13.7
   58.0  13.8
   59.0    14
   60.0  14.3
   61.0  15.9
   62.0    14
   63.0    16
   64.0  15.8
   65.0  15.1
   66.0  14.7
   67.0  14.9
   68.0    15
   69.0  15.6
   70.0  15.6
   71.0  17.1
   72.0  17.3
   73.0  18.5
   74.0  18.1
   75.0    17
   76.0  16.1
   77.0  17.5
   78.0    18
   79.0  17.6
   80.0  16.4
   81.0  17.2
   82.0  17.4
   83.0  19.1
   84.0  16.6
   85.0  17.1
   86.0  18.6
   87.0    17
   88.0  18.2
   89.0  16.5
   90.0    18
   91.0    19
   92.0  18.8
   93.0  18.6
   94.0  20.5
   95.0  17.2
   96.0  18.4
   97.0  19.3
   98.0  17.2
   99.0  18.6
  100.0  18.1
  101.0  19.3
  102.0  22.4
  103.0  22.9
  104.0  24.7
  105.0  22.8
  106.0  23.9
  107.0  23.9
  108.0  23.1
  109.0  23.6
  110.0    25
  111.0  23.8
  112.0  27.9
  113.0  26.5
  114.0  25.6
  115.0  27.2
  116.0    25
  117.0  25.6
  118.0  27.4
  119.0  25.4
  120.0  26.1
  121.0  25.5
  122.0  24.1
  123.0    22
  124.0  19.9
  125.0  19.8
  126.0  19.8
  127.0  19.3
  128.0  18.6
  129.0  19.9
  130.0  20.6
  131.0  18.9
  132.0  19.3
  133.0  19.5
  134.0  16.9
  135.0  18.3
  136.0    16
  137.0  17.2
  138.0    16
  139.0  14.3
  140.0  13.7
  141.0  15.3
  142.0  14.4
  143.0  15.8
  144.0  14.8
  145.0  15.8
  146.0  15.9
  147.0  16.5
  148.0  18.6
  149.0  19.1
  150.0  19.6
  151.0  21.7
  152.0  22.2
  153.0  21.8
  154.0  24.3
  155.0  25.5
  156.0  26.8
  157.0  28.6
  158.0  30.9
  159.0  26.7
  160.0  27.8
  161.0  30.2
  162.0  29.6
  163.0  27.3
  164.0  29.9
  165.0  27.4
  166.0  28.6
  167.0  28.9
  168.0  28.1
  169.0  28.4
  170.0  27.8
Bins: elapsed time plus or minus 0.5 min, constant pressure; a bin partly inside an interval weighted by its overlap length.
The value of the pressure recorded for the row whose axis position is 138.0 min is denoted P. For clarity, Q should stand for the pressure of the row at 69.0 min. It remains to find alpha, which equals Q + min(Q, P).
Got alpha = 31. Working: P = 16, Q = 15.6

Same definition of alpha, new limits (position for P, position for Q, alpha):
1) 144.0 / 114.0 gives 40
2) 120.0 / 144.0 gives 30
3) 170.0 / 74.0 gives 36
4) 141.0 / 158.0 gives 46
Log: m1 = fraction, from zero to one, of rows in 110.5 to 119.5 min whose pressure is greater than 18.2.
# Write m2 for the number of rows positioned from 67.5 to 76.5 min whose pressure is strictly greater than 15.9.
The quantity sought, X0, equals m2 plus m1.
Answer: 7.0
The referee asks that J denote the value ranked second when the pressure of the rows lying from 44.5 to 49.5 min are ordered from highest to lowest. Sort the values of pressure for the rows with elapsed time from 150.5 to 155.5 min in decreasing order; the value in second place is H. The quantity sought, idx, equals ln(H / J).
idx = 0.53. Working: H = 24.3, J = 14.3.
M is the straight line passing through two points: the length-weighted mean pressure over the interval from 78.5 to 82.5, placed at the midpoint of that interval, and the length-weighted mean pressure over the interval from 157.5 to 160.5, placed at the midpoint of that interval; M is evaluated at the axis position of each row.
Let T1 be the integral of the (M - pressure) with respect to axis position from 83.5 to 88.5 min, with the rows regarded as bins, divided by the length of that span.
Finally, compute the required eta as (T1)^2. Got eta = 0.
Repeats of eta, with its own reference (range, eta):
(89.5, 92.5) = 0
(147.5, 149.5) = 66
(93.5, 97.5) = 0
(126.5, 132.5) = 23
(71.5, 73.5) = 4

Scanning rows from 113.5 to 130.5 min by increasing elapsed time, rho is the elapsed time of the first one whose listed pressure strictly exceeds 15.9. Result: 114.0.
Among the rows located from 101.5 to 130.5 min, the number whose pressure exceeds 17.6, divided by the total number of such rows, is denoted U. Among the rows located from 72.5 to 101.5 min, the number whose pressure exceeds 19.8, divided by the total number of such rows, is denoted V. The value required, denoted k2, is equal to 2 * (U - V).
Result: 1.9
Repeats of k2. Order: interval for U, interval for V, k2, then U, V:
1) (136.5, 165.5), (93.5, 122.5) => -0.3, 0.6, 0.76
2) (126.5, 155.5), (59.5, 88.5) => 1.1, 0.6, 0.00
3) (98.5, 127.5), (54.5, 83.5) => 2.0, 1.0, 0.00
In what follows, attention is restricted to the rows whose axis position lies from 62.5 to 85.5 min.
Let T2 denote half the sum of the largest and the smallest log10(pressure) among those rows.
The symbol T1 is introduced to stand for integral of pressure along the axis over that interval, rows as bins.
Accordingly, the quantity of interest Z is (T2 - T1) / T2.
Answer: -312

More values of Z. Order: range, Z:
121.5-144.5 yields -328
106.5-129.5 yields -400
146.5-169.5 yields -434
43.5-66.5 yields -286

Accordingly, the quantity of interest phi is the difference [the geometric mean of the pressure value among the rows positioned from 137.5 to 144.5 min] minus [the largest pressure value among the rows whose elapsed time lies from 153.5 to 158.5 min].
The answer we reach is -16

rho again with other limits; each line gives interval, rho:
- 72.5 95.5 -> 73.0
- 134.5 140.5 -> 135.0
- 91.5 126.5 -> 92.0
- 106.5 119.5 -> 107.0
